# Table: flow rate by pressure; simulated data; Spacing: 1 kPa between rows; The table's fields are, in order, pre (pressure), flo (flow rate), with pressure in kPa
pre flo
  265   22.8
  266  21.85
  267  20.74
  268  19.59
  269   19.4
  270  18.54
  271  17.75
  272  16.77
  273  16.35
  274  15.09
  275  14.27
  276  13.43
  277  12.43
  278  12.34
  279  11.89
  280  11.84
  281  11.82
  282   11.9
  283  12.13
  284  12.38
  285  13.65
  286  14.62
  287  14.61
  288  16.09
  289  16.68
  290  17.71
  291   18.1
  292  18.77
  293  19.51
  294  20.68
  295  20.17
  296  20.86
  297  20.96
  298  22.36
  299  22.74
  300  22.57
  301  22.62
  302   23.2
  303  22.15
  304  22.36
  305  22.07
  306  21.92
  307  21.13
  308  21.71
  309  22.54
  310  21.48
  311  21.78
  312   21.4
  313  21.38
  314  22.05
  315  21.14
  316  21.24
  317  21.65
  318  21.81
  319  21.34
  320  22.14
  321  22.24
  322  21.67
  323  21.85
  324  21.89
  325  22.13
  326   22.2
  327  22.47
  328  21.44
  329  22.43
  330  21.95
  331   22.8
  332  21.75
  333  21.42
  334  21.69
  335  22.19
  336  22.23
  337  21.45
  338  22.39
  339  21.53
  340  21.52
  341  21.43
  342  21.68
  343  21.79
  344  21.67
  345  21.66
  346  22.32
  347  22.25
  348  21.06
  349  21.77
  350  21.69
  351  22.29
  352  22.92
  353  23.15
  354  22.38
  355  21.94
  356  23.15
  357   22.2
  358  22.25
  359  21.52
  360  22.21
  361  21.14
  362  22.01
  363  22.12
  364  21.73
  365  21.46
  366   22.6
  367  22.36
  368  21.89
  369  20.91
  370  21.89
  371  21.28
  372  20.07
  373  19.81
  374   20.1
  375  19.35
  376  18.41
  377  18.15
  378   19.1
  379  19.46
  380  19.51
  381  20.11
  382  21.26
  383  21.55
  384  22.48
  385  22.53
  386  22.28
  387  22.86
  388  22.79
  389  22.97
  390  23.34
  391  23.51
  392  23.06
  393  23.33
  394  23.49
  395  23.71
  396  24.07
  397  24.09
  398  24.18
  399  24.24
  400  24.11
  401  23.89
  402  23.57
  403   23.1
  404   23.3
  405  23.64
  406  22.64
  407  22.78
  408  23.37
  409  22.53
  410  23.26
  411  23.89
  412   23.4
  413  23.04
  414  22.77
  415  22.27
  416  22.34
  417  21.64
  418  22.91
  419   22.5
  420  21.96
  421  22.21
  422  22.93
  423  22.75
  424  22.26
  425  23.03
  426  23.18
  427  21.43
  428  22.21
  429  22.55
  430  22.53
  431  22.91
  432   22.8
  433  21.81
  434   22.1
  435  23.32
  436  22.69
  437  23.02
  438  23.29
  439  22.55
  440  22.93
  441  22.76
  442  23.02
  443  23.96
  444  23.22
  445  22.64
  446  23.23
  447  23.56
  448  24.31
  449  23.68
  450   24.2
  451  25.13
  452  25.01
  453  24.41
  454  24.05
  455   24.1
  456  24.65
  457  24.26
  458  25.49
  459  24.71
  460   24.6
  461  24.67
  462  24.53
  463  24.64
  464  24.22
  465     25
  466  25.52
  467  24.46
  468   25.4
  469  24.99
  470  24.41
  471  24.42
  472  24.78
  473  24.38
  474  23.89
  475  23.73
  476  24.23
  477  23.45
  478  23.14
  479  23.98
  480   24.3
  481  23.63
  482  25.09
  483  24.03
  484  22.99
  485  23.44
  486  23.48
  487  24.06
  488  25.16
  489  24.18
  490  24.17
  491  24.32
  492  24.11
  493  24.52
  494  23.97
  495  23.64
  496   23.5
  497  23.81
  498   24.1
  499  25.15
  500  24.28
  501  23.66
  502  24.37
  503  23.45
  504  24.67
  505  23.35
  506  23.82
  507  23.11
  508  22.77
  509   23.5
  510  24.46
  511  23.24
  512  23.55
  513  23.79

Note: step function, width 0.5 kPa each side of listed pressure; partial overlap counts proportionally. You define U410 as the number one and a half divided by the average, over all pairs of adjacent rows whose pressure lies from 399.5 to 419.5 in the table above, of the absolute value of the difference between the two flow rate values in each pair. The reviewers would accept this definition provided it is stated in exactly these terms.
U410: 3.0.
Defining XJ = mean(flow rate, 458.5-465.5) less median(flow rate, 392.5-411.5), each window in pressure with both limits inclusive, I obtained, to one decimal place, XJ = 1.1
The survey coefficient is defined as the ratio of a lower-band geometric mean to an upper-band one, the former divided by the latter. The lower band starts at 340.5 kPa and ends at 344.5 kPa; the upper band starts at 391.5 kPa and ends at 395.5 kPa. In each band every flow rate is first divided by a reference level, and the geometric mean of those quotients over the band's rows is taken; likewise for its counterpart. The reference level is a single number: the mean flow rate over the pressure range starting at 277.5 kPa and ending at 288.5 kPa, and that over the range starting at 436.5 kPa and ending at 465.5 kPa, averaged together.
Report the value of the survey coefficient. 0.93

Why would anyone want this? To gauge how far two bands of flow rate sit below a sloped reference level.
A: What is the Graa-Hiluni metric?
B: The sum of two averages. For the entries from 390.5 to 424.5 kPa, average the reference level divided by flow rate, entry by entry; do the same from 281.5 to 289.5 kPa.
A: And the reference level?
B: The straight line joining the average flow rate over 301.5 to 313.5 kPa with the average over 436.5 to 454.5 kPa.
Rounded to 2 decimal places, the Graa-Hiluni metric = 2.57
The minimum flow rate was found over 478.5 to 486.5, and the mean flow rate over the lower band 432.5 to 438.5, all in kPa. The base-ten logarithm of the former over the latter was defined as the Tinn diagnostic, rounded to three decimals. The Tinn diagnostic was 0.005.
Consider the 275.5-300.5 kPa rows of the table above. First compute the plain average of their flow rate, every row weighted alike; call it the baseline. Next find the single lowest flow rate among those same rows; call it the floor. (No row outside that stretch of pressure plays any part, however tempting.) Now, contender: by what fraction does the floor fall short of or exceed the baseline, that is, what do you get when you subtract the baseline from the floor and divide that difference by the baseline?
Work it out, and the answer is -0.280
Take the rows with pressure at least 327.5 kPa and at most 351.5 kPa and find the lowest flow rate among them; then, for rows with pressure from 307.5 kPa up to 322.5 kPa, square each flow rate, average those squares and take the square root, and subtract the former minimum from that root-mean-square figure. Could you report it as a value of 0.6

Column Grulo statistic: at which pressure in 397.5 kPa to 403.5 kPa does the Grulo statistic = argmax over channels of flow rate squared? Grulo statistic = 399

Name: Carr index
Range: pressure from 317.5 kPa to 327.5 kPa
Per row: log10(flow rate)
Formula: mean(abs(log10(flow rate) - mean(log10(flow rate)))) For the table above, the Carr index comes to 0.0052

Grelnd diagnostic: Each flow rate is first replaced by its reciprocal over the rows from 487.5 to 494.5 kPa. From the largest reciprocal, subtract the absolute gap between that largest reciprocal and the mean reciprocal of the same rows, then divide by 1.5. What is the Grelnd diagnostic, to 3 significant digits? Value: 0.0274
